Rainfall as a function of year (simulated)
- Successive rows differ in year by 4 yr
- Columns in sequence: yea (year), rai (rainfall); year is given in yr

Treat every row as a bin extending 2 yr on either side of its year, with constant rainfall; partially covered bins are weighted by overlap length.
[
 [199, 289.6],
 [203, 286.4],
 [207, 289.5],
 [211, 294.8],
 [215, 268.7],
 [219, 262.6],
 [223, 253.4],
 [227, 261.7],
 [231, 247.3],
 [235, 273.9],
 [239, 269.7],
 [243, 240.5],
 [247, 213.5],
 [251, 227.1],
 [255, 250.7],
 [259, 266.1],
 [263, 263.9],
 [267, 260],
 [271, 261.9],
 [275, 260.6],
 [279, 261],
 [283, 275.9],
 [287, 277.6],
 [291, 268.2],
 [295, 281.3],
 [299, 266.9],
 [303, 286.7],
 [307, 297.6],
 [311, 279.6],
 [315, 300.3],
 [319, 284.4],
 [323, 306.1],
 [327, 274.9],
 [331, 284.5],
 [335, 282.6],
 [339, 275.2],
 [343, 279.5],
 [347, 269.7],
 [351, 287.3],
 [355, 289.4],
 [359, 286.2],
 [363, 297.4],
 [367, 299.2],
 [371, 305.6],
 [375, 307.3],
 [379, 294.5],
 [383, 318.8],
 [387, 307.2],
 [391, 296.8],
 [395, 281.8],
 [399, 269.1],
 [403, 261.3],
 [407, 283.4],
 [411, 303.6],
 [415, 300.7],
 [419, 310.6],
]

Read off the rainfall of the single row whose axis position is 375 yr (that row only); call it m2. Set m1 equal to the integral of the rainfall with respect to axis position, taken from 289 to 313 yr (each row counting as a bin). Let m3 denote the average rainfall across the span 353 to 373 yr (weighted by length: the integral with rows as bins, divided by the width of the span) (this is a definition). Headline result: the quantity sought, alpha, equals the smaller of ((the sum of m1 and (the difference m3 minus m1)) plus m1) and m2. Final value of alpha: 307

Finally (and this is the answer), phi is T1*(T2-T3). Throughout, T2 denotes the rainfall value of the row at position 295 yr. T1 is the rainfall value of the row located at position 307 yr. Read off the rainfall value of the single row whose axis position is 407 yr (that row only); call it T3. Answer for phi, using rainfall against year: -625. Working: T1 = 297.6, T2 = 281.3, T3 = 283.4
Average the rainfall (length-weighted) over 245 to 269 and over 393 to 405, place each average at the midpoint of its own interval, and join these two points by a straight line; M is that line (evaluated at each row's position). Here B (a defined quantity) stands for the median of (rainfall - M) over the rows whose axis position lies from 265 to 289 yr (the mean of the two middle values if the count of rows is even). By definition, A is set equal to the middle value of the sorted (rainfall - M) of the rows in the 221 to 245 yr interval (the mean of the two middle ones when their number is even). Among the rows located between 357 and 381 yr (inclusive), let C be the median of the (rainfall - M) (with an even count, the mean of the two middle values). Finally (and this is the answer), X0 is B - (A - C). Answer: 29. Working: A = 16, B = 12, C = 33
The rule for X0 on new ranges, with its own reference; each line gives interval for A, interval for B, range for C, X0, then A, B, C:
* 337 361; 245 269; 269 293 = 2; 20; 8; 14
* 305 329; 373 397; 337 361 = 18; 35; 33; 20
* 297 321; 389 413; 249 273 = -6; 30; 12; 12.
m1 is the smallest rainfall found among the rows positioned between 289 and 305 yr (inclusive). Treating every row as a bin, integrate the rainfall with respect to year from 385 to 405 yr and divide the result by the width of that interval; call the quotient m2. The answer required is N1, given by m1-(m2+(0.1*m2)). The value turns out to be -45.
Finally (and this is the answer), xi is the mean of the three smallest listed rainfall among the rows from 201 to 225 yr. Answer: 262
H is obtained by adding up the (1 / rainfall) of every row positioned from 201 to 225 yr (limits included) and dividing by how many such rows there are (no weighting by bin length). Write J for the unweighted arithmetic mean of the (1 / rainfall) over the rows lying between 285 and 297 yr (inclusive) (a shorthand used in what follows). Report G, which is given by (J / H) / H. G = 275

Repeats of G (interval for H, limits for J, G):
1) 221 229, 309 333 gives 230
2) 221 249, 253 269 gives 240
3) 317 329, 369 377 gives 270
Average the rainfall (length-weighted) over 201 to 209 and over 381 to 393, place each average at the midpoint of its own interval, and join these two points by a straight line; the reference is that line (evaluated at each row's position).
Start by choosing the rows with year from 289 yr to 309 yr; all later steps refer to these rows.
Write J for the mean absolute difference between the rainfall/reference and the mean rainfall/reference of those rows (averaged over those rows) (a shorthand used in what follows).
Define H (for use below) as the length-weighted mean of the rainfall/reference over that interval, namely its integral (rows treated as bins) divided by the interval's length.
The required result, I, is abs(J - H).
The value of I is 0.91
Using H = 0.94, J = 0.033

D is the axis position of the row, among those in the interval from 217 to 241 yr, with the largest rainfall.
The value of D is 235 yr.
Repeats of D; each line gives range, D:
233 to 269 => 235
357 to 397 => 383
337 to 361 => 355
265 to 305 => 303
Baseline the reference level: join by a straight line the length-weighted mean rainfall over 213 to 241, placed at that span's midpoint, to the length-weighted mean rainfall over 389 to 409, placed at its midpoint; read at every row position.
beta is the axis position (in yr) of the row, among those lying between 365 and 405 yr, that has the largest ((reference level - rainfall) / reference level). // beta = 403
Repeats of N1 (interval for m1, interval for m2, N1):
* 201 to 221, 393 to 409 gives -39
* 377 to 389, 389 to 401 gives -16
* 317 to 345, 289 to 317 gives -36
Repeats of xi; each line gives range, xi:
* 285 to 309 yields 271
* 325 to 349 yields 273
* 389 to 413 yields 271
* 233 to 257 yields 227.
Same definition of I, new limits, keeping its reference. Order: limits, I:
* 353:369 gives 0.95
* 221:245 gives 0.85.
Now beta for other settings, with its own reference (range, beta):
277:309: 279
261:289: 275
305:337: 327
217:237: 231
